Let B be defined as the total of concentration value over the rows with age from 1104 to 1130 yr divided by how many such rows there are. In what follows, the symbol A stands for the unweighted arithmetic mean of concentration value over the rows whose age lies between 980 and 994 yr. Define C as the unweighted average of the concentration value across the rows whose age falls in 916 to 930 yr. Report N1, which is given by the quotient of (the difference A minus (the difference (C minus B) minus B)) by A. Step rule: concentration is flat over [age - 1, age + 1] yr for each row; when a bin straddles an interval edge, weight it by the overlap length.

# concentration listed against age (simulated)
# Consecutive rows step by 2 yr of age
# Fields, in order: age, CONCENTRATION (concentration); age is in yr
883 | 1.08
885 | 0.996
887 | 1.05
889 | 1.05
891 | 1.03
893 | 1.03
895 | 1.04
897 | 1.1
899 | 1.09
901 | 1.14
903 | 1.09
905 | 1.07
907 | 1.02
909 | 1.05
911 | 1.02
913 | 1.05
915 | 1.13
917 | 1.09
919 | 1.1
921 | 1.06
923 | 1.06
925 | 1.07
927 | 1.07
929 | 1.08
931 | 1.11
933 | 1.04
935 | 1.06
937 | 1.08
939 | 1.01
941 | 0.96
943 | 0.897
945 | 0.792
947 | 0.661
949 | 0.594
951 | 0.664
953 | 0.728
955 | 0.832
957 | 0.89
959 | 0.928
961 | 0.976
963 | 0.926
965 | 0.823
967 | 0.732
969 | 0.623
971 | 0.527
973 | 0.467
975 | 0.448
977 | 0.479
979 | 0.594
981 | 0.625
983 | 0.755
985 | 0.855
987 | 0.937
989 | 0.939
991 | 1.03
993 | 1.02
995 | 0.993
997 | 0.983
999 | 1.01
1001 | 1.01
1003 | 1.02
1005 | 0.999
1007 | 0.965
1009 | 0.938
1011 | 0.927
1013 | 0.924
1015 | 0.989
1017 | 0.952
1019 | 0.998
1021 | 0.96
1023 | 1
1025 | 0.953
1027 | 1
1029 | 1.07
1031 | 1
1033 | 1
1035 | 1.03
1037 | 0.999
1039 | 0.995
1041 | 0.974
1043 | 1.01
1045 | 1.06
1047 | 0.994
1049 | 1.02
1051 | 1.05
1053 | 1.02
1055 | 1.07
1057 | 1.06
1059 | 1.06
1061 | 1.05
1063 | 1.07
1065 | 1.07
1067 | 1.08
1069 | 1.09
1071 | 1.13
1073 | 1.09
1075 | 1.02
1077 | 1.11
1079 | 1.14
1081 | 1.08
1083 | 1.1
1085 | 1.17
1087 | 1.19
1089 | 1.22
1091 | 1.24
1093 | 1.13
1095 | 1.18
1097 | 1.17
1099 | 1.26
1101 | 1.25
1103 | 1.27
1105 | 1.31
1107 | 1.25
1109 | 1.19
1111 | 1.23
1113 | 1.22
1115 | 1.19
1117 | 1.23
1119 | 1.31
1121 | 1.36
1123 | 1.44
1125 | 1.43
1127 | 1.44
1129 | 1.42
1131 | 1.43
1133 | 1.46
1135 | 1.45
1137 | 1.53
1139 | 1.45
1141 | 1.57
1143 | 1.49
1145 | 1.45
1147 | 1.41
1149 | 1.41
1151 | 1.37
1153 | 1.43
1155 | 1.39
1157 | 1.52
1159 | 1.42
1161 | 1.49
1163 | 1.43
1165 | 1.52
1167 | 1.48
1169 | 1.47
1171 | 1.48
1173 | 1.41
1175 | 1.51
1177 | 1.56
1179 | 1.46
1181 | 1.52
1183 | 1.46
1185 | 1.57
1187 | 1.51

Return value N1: 2.75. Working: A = 0.88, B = 1.31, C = 1.08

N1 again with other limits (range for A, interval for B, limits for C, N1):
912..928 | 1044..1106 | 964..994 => 2.41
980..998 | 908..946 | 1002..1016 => 2.23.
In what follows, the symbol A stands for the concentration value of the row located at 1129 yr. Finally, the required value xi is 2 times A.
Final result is 2.84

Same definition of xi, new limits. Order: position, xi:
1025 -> 1.91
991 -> 2.06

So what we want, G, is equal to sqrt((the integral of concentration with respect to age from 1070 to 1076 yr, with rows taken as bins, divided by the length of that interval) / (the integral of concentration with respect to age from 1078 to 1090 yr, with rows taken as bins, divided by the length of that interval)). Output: 0.97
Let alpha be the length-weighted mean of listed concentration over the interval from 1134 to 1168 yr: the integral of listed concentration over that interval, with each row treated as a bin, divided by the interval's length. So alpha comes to 1.46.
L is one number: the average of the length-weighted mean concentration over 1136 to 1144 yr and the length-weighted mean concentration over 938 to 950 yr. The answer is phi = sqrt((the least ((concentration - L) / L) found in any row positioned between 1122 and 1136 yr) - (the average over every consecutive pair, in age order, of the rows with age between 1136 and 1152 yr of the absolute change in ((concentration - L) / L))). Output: 0.41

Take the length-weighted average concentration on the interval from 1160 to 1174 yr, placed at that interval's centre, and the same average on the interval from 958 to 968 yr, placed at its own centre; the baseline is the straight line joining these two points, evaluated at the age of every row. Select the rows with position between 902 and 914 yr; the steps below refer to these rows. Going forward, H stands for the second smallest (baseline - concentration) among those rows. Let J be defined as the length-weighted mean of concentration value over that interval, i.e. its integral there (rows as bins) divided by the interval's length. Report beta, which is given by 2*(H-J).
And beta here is -2.82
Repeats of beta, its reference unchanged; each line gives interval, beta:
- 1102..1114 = -2.46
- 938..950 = -1.93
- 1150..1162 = -2.95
